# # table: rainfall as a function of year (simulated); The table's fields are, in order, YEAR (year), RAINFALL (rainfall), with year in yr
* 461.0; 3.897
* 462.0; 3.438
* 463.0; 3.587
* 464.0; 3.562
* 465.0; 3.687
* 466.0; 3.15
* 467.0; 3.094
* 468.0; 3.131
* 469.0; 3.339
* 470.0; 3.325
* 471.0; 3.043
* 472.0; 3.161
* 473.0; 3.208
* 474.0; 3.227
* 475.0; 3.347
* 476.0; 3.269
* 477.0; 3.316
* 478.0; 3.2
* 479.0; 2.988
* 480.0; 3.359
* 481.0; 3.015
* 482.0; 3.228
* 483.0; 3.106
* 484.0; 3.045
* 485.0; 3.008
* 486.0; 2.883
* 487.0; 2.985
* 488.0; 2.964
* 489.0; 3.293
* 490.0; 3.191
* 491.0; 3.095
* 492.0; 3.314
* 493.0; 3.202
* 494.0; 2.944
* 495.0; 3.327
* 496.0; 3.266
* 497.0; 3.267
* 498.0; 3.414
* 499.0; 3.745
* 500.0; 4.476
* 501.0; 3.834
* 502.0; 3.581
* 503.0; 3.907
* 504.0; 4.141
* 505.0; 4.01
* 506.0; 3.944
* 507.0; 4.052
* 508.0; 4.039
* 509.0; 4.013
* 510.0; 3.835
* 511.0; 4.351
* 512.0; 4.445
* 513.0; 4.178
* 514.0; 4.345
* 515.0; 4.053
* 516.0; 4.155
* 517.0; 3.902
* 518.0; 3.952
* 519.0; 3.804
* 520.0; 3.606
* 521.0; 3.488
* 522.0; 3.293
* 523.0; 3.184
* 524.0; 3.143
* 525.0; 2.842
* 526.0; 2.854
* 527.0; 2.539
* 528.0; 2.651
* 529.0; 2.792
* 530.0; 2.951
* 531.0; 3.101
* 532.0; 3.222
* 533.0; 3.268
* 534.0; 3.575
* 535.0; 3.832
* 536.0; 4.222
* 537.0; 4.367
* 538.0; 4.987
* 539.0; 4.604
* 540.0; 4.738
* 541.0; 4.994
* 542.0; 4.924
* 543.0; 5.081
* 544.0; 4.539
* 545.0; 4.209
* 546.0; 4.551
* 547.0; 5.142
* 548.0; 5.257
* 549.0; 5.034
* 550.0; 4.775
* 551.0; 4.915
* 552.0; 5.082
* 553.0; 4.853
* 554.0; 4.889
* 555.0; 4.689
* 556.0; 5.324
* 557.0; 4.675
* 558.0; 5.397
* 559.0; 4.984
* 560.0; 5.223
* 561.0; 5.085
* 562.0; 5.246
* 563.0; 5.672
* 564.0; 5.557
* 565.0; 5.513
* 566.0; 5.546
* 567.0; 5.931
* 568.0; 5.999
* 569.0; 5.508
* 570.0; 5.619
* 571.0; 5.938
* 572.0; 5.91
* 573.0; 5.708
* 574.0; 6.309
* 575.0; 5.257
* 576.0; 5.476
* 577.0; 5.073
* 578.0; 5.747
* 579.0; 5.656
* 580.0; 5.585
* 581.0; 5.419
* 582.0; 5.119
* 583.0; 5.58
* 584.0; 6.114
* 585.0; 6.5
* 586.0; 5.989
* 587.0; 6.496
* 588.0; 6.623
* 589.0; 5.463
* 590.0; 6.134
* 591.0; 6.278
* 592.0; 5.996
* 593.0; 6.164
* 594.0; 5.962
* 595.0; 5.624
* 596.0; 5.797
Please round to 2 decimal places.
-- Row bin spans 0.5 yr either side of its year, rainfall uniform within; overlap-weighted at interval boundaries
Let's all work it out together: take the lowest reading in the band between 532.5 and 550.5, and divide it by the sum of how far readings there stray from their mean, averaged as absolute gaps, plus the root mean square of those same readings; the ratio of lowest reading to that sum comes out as 0.65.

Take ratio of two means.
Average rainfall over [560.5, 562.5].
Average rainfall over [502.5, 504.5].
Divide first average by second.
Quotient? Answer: 1.3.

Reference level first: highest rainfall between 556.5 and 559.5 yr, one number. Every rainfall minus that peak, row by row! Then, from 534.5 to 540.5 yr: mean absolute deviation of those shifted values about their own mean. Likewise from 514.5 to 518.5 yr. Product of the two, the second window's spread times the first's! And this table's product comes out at 0.028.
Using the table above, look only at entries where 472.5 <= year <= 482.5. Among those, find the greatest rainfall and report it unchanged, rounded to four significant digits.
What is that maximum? 3.359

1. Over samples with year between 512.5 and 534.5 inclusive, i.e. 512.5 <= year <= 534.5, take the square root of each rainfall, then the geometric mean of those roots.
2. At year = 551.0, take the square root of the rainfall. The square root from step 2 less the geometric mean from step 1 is 0.4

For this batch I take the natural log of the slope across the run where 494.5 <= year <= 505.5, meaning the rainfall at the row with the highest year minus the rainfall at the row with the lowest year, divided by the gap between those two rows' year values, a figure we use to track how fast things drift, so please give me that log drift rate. -2.7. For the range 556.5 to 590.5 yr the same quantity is -3.1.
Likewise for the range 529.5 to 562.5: -2.6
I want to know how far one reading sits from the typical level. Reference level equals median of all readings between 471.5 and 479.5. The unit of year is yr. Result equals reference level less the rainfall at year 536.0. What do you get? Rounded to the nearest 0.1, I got -1.0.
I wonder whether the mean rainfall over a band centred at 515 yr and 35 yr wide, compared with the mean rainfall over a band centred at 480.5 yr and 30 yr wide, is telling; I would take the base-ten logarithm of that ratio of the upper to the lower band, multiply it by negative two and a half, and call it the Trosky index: -0.16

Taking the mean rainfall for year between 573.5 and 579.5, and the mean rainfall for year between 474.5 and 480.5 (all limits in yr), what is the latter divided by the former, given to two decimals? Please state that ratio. 0.58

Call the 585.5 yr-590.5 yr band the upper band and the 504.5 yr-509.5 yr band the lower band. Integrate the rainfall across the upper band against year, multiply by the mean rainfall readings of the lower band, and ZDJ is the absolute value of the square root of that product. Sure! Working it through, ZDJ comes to 11.1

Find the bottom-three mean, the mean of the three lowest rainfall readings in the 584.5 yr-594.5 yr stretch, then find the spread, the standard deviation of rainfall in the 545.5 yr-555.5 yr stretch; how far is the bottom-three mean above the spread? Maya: 5.6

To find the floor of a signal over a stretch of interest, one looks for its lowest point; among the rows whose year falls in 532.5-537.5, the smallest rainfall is 3.268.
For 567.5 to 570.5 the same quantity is 5.508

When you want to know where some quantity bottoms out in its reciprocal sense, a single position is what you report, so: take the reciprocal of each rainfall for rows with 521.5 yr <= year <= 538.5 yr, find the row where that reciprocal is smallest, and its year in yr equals 538.0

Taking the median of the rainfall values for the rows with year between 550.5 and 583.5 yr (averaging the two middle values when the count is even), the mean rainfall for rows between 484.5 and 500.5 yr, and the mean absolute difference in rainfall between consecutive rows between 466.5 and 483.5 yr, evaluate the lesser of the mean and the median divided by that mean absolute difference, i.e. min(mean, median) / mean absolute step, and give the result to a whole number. 22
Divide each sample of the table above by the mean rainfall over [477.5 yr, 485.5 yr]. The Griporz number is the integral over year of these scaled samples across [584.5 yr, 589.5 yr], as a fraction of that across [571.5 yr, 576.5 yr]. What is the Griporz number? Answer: 1.08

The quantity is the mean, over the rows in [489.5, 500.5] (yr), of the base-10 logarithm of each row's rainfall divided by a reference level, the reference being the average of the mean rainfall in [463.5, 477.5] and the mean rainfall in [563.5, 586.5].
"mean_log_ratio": -0.12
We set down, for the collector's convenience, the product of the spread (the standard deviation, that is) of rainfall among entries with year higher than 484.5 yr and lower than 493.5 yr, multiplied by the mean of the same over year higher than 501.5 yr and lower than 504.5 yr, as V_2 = 0.6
